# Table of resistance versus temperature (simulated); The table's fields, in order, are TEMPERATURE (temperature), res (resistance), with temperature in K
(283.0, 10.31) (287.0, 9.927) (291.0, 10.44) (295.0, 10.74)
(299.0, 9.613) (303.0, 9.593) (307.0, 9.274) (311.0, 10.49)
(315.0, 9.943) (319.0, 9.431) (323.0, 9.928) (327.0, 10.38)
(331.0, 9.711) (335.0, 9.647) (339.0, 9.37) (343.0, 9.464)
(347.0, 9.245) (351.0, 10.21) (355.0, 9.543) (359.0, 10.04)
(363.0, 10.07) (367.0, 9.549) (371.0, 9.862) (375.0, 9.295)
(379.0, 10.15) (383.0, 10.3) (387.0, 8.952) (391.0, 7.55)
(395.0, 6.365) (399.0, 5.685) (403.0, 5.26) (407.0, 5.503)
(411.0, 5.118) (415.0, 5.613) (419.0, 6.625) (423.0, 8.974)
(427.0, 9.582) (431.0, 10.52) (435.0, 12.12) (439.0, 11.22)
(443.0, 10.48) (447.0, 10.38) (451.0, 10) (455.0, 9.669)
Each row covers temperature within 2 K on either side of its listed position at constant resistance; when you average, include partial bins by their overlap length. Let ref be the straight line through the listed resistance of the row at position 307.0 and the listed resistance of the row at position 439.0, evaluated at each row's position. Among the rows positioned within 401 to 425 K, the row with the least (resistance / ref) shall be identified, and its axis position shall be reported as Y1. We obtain 411.0 K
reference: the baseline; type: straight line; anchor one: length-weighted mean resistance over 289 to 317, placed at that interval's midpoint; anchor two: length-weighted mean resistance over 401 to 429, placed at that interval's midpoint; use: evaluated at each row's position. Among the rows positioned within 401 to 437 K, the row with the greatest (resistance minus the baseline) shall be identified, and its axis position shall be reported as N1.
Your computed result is 435.0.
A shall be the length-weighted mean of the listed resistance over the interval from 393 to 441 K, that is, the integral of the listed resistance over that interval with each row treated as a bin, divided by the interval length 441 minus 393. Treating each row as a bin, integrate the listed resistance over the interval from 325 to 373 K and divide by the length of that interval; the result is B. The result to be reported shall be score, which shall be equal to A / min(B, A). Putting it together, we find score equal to 1.00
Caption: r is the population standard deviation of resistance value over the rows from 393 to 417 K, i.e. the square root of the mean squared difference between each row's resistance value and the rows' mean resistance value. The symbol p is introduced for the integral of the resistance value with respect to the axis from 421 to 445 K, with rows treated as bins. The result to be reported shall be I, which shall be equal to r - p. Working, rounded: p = 252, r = 0.40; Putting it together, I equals -251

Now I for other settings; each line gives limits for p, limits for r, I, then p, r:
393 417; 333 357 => -134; 134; 0.31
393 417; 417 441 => -132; 134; 1.77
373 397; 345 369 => -210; 210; 0.35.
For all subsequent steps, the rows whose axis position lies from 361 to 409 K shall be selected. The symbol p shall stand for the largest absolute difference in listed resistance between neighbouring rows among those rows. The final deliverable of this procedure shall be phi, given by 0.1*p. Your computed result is 0.140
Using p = 1.4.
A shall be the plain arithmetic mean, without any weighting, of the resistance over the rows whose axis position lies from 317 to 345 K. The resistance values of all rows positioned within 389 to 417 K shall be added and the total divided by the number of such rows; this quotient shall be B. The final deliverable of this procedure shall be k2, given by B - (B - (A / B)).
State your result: 1.65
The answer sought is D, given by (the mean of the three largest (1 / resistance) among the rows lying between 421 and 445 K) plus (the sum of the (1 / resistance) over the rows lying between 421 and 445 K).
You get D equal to 0.68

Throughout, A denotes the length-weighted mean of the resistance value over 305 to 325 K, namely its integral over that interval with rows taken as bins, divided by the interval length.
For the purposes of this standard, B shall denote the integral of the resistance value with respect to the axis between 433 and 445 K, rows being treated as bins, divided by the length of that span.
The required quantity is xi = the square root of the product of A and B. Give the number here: 10.5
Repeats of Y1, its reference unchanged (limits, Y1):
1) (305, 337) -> 335.0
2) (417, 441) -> 419.0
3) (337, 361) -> 347.0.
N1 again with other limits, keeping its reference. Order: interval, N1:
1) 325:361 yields 359.0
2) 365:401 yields 383.0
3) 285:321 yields 311.0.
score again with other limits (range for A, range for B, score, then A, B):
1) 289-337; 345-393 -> 1.04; 9.9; 9.6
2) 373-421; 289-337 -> 1.00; 7.2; 9.9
